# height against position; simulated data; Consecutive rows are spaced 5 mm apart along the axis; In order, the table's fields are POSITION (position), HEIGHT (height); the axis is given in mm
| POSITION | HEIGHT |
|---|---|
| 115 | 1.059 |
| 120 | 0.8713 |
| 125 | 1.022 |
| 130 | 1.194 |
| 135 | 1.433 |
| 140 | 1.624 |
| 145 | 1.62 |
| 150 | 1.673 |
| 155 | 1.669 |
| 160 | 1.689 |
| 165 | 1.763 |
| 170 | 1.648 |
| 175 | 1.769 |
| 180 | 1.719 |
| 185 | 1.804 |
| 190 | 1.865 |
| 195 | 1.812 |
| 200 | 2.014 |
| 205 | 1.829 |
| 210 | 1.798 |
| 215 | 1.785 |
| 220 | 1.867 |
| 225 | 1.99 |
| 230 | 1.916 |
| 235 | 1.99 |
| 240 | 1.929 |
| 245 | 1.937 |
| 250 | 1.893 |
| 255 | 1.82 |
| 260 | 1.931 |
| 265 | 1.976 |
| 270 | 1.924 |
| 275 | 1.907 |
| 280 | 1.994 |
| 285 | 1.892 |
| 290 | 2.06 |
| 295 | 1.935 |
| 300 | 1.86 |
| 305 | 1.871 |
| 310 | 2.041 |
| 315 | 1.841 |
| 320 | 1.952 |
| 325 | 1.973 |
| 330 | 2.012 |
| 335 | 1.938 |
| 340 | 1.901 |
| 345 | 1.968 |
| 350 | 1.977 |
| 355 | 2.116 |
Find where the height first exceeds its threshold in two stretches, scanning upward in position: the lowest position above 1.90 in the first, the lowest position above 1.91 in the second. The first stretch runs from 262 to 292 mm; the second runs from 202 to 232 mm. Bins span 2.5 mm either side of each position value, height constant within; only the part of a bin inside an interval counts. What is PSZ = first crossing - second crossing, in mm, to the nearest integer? 40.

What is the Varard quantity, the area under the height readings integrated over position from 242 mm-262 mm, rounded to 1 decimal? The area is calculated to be 37.9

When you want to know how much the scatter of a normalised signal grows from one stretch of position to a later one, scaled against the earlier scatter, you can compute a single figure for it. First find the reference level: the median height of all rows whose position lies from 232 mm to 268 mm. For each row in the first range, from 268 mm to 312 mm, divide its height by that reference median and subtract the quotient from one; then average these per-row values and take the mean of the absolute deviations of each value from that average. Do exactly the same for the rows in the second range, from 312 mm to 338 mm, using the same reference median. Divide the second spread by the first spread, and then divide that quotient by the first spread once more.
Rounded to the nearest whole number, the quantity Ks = 24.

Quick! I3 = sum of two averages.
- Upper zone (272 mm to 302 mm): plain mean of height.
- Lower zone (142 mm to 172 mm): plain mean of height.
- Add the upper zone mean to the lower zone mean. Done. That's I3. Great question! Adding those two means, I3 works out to 3.62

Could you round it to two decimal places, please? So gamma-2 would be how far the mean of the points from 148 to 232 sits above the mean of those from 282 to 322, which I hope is -0.13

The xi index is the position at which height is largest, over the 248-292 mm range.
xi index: 290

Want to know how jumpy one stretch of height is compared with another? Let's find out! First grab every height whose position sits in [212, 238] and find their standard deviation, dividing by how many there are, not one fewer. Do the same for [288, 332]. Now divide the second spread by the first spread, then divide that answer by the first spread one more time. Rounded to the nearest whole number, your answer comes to 12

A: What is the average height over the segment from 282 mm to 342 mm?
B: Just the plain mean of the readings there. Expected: 1.94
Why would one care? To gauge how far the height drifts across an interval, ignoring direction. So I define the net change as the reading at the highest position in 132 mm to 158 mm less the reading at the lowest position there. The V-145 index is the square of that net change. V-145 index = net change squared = 0.0557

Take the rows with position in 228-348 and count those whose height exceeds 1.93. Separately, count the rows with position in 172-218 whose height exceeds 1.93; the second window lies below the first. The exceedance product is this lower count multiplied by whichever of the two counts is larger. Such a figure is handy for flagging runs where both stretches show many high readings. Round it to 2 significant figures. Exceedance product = 13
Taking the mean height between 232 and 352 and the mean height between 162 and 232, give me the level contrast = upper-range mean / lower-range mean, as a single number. 1.06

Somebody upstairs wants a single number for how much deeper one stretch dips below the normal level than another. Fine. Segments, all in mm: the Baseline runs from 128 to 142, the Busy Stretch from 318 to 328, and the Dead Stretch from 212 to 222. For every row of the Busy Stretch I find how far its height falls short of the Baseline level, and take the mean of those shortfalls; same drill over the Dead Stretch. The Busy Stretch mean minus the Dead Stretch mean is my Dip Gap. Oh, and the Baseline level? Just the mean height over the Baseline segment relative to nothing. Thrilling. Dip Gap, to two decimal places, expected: -0.14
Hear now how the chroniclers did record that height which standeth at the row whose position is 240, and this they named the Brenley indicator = 1.929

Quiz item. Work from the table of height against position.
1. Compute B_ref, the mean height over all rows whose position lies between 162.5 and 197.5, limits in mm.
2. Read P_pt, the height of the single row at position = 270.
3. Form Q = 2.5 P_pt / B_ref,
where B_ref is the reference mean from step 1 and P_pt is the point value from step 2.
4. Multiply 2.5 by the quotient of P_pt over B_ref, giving 2.72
